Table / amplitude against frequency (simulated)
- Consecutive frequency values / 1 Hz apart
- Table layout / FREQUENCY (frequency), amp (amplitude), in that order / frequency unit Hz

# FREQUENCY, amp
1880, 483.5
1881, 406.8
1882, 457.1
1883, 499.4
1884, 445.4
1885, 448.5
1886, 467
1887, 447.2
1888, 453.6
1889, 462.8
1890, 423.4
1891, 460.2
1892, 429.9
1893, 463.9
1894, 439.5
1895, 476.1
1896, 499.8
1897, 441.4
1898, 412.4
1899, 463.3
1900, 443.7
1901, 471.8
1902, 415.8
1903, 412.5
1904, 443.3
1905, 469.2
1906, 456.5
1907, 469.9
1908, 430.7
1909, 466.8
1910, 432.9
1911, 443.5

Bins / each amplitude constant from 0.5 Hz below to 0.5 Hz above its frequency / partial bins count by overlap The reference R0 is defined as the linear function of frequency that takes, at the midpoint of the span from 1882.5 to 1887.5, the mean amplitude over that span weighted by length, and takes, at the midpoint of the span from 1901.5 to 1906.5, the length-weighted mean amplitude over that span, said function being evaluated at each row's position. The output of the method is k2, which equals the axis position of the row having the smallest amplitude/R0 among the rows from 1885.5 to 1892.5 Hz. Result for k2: 1890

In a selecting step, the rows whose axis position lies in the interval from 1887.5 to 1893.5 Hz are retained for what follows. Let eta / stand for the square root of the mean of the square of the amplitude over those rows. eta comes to 449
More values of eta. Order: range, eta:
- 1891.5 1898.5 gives 453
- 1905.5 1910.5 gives 452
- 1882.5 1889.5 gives 461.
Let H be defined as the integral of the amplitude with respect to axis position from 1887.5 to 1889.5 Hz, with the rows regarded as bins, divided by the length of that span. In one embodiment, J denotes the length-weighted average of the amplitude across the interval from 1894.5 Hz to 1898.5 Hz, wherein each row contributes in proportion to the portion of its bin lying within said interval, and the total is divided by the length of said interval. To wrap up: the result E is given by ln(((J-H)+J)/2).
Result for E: 5.43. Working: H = 458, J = 457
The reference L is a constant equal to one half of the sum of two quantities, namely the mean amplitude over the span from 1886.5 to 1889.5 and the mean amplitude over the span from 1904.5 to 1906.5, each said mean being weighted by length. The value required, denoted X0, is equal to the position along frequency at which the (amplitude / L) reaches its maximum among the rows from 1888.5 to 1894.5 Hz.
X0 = 1893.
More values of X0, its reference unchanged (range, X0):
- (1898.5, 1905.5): 1901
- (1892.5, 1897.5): 1896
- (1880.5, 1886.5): 1883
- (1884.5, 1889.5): 1886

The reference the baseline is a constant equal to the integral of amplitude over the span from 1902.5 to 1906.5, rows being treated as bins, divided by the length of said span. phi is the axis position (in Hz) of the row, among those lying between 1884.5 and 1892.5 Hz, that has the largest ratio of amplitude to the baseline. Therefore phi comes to 1886 Hz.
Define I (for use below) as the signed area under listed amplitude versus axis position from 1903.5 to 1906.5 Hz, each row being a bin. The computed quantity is 1369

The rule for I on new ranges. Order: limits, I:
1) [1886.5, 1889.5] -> 1364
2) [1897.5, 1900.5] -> 1319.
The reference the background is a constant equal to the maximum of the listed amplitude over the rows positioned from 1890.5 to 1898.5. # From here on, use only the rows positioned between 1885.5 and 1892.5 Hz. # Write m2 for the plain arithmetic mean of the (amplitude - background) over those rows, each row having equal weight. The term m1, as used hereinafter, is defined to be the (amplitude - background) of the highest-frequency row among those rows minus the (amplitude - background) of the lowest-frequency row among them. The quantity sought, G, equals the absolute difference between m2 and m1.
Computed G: 14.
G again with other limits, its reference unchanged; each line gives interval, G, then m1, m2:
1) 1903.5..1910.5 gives 37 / -10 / -47.0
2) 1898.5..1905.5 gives 60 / 6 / -54.1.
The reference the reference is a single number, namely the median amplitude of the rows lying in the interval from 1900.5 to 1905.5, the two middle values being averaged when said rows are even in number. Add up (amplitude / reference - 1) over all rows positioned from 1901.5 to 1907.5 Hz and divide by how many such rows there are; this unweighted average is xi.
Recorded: 0.003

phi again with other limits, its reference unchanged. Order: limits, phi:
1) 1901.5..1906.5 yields 1905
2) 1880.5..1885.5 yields 1883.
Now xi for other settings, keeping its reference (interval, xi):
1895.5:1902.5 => 0.015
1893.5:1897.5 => 0.047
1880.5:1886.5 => 0.024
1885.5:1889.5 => 0.032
